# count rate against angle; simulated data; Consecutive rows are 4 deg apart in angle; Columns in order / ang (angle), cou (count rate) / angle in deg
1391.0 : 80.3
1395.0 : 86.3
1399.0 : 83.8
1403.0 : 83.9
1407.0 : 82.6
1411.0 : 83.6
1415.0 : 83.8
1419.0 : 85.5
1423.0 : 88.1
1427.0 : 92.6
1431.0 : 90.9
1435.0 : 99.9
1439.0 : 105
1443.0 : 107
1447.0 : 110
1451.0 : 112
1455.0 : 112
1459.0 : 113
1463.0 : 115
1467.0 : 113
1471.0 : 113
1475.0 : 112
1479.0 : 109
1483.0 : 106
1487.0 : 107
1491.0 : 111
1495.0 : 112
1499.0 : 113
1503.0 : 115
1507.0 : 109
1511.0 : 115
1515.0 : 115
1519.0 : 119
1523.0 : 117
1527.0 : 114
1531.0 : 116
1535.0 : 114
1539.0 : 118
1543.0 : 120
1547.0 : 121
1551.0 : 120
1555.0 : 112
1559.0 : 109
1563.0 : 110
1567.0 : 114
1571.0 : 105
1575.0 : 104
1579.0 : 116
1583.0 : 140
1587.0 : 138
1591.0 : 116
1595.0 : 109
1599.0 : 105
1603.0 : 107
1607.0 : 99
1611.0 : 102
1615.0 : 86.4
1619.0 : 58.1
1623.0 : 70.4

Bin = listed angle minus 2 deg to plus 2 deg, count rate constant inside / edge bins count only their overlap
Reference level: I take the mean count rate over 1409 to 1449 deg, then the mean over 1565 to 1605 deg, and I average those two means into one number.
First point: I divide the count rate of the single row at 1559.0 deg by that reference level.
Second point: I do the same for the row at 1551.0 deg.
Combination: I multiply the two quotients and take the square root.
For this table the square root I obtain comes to 1.09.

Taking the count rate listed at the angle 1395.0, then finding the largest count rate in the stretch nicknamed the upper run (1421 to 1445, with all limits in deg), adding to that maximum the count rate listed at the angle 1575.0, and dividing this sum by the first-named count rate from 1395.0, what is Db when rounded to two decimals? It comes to 2.44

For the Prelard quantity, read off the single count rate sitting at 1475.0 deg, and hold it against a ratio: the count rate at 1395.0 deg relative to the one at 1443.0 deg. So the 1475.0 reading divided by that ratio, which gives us 139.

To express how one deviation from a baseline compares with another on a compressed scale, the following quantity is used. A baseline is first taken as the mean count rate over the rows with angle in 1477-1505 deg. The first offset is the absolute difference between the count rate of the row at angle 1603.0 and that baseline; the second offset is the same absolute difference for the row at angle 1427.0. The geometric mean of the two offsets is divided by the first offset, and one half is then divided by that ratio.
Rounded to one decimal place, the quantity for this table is 0.2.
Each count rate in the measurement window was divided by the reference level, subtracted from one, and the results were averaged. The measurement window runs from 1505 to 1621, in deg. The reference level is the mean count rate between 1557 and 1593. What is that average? 0.048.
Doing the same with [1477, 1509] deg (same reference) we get 0.057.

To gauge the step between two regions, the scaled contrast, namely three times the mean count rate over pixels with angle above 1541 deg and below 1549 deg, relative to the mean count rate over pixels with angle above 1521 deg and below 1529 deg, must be 3.13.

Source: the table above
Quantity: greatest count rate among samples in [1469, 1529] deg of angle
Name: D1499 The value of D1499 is 119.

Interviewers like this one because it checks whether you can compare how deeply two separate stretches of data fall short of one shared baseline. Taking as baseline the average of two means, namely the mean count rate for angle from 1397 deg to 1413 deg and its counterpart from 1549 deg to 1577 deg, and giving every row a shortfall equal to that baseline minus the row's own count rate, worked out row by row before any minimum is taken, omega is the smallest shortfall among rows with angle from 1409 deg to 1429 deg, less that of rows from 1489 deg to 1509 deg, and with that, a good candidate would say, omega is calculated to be 22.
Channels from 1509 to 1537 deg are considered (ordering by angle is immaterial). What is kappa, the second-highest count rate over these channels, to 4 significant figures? 117.0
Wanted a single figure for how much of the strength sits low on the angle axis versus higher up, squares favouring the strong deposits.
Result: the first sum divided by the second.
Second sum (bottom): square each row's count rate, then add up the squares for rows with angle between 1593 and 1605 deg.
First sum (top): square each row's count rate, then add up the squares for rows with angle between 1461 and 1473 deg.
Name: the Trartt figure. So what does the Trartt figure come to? 1.1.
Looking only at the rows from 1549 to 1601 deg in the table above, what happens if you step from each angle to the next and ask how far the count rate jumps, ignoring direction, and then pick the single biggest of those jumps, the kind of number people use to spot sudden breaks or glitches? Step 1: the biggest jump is 24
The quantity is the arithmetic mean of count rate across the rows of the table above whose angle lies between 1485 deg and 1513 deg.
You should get 112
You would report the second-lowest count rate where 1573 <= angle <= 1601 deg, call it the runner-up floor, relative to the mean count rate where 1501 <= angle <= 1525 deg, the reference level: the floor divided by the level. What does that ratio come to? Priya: 0.91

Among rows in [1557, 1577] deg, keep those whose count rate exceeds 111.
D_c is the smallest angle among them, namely 1567.0 deg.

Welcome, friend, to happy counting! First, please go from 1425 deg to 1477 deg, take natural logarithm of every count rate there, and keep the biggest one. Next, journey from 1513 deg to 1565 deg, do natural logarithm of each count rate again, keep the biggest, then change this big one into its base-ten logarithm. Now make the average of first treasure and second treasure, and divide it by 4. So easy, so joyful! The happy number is 0.678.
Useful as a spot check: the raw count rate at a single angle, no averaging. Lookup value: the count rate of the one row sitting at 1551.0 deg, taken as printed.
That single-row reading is 120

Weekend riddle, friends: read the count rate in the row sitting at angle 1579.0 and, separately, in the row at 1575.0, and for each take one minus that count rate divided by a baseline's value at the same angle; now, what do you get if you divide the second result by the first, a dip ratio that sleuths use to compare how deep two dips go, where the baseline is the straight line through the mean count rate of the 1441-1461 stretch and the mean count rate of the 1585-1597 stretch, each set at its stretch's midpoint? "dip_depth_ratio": 3.8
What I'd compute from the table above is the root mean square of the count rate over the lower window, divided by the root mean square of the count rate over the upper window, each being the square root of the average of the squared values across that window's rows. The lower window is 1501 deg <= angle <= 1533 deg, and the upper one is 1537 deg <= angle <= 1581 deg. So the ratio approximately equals 1.01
